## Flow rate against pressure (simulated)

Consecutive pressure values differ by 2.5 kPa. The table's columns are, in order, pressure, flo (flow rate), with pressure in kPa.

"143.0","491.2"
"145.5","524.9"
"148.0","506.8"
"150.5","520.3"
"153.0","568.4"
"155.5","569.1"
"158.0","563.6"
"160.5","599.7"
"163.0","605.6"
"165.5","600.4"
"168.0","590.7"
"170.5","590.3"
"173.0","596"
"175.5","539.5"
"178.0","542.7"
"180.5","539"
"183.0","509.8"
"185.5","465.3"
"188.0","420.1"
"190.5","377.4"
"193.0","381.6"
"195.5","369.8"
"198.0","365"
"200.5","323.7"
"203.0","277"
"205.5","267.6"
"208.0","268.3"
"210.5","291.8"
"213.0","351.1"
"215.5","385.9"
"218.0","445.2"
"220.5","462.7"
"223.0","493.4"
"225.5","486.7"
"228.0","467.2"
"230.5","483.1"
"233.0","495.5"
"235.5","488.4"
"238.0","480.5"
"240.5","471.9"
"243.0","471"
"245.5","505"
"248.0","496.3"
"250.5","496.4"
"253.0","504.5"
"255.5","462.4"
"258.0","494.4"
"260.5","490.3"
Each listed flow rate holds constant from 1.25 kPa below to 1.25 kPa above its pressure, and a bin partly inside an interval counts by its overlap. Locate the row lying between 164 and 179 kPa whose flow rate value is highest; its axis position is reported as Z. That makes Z 165.5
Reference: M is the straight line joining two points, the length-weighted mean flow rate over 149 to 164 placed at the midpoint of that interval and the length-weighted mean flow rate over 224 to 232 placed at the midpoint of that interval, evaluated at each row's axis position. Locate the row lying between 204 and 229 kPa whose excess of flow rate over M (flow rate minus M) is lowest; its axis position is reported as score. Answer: 205.5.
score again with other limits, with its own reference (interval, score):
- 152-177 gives 175.5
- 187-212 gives 205.5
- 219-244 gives 220.5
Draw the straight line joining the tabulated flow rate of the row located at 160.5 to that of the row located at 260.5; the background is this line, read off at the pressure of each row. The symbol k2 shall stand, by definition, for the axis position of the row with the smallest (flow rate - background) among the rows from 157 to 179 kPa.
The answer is 175.5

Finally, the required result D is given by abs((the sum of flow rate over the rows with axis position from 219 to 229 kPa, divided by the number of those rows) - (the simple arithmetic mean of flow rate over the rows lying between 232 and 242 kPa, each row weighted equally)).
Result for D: 7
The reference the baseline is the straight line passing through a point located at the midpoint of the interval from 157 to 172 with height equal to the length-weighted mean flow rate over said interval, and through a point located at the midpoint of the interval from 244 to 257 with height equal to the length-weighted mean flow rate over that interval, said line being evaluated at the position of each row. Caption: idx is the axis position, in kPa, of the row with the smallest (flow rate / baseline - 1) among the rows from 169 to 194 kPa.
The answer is 190.5 kPa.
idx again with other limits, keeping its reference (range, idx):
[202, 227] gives 205.5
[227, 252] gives 228.0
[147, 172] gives 148.0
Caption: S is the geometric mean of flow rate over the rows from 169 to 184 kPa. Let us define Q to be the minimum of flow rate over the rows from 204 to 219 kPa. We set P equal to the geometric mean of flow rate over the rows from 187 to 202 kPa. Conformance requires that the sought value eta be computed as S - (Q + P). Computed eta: -87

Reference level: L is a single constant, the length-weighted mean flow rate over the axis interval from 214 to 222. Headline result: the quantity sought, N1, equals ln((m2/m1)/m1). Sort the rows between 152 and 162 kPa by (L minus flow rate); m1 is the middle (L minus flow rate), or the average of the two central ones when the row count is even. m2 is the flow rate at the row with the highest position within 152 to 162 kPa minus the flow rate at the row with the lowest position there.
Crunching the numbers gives -6.4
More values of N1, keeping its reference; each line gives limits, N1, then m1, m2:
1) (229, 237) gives -6.4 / -58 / 5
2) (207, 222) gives -3.0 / 62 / 194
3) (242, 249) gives -5.1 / -66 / 25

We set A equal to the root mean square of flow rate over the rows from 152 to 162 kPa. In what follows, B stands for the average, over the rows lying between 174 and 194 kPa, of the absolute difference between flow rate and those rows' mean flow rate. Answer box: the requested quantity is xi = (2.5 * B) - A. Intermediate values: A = 575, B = 61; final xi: -423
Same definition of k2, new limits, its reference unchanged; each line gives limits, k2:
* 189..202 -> 200.5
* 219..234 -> 220.5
